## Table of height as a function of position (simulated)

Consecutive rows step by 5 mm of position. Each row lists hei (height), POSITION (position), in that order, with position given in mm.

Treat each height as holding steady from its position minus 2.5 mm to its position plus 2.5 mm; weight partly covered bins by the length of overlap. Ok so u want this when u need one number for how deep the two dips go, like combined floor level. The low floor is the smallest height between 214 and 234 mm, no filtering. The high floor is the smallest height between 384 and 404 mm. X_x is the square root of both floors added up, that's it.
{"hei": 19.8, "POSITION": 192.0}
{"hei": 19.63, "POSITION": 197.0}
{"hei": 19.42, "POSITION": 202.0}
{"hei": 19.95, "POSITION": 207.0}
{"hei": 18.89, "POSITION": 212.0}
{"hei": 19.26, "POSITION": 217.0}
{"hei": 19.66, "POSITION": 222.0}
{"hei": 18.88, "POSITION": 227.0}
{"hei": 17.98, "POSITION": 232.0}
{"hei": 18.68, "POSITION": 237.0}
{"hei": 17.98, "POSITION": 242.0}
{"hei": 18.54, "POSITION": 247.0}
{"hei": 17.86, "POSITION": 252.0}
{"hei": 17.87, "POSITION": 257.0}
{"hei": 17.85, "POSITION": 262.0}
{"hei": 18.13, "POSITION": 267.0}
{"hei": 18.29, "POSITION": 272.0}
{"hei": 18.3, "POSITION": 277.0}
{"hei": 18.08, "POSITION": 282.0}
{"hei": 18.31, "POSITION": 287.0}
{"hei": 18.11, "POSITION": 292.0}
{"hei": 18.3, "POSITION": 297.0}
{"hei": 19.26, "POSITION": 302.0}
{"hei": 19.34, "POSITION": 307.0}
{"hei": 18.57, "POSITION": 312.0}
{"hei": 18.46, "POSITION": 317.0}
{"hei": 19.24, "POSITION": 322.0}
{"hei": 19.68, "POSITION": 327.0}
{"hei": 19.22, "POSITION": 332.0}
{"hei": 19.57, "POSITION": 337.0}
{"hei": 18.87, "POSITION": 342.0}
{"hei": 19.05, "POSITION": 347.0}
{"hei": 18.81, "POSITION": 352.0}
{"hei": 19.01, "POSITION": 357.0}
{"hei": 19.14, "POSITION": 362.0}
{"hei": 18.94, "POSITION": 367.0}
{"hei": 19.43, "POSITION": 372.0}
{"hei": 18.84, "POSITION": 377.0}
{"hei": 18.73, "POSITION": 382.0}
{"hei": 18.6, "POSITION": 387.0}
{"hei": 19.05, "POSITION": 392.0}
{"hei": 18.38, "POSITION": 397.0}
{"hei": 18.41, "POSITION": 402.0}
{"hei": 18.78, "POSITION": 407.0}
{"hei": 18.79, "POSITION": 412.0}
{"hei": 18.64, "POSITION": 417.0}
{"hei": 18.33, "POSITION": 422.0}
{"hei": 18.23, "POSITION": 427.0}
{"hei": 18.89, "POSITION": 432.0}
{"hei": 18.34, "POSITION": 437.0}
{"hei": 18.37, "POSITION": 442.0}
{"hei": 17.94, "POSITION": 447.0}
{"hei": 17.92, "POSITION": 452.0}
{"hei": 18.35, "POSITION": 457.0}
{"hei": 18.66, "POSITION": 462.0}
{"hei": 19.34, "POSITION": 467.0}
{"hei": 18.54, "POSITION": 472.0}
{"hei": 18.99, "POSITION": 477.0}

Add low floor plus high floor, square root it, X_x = 6.03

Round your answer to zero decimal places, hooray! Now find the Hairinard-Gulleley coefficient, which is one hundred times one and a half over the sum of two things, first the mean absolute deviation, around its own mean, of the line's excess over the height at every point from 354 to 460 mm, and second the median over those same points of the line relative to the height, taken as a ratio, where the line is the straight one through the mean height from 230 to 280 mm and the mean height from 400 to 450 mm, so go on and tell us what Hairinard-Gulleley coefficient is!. 111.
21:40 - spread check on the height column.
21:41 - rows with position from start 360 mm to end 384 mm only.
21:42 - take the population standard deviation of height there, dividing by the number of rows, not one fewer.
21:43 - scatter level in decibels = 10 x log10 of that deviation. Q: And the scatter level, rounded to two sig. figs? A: -6.1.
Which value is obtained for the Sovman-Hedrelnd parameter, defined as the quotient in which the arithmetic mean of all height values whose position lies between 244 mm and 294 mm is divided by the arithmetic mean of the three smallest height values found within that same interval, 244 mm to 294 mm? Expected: 1.02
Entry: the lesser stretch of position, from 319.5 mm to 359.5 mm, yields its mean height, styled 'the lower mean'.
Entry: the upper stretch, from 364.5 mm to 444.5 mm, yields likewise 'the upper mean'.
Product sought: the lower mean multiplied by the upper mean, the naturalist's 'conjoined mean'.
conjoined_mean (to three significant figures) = 358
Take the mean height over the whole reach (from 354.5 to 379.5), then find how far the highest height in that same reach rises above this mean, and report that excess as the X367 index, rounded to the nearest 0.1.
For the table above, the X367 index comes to 0.4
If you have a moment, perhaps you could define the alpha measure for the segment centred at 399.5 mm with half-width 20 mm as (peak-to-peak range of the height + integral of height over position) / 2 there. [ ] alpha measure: 374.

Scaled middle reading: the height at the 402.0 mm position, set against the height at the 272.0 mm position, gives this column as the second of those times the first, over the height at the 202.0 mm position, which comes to 17.3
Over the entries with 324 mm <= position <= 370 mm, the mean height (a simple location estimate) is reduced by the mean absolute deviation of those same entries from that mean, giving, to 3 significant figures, 18.9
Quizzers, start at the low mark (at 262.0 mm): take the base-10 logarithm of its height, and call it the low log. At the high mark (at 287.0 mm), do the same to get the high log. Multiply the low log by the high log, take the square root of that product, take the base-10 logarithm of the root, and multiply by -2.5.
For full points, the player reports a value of -0.248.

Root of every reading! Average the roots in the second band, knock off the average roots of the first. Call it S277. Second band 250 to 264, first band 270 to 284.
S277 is -0.043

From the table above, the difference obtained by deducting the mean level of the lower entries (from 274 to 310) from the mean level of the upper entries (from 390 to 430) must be 0.05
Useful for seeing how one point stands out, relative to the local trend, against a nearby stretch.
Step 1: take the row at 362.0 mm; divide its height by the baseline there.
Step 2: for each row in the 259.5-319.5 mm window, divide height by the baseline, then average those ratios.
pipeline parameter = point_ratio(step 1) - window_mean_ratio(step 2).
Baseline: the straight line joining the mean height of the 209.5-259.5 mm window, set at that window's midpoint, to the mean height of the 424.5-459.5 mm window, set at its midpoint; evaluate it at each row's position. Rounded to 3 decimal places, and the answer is 0.044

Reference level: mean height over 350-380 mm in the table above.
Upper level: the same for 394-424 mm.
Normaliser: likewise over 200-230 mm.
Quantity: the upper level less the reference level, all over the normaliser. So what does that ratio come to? -0.024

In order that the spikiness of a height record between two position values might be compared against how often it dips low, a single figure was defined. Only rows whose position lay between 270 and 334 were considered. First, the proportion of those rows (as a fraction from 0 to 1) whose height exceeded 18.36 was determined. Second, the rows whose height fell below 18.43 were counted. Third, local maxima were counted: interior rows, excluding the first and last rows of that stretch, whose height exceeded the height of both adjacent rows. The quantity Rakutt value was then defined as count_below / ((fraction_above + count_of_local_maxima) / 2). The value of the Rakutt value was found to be 2.6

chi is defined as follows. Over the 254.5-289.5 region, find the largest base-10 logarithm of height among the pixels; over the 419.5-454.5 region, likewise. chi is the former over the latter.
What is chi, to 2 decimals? 0.99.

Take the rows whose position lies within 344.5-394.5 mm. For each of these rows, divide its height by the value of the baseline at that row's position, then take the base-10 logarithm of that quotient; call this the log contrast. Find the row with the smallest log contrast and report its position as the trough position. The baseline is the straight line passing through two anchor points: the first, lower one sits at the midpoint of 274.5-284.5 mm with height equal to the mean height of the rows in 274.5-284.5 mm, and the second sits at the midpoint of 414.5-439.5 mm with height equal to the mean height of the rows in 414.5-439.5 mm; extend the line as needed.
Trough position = 387.0 mm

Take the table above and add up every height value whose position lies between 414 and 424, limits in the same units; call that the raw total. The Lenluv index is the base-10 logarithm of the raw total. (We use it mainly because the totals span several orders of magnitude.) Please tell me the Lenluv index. 1.57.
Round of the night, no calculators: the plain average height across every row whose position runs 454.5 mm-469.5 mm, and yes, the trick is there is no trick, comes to 18.8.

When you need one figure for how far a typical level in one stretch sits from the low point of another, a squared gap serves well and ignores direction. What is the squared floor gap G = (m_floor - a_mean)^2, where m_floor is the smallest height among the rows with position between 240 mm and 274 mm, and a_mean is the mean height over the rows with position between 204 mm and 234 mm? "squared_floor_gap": 1.6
